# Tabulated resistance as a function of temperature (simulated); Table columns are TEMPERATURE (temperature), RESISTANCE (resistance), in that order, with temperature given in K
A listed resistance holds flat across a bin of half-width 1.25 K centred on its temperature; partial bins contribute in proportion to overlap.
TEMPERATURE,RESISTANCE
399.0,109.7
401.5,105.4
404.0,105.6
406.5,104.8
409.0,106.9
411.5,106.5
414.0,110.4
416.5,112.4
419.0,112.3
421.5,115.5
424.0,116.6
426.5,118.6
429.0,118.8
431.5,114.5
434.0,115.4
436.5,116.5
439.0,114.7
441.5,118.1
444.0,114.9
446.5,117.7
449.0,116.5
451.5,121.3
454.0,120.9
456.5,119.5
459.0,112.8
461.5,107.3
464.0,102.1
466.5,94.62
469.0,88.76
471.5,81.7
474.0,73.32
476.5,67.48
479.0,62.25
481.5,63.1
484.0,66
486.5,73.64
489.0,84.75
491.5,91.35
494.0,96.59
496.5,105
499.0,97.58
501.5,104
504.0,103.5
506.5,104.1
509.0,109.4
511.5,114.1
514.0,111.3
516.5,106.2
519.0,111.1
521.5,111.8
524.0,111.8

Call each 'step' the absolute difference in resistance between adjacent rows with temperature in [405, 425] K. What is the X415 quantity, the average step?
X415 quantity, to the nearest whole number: 2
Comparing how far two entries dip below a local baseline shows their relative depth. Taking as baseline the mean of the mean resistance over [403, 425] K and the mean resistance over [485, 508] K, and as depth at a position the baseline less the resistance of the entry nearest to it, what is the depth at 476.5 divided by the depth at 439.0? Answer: -3.0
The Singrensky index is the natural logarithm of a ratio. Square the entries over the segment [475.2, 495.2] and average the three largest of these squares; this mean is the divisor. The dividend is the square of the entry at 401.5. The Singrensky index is 0.29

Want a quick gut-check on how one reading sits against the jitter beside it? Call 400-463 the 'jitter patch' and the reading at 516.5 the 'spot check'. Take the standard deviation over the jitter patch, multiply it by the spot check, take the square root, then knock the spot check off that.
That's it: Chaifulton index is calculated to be -83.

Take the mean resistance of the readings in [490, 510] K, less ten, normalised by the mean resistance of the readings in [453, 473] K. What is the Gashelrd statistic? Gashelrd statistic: 0.9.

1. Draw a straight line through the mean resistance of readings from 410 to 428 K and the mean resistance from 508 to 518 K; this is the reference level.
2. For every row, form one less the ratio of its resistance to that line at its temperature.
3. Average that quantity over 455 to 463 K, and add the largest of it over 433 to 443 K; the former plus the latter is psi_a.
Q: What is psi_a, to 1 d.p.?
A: 0.0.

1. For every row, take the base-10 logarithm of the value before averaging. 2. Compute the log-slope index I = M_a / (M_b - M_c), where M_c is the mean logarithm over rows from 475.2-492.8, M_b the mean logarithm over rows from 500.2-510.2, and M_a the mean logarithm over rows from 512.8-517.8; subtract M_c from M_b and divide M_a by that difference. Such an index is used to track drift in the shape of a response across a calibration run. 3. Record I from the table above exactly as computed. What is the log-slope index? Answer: 12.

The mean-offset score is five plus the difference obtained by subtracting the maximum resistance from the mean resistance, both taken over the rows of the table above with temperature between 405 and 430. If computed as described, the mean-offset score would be -2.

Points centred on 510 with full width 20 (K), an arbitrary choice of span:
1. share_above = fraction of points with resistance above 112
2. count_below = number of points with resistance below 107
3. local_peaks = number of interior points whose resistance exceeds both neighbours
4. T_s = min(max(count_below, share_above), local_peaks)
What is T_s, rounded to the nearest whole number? 1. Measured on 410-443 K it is 1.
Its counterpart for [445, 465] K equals 1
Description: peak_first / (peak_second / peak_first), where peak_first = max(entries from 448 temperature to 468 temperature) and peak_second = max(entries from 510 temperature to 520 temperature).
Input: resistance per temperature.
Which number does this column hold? 129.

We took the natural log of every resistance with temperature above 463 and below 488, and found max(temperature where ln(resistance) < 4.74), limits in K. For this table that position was 486.5 K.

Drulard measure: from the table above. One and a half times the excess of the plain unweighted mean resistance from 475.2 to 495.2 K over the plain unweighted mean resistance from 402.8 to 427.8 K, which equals -53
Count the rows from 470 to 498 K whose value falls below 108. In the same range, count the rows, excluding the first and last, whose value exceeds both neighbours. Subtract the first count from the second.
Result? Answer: -11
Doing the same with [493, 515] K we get -3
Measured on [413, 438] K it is 2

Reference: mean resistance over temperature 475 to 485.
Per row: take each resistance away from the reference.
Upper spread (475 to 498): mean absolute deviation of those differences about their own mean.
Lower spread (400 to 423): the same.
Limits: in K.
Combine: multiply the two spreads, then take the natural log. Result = 3.8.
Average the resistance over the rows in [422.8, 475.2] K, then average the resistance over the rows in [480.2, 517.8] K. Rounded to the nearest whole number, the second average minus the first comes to -14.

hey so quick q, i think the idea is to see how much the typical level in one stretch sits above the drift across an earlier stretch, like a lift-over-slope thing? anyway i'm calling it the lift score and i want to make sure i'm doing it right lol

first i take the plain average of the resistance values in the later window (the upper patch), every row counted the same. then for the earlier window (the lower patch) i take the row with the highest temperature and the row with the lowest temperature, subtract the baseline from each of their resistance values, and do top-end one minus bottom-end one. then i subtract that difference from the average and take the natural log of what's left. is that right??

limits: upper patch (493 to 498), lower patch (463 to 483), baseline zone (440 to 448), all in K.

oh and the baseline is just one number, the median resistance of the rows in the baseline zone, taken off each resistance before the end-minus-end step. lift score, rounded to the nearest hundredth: 4.94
